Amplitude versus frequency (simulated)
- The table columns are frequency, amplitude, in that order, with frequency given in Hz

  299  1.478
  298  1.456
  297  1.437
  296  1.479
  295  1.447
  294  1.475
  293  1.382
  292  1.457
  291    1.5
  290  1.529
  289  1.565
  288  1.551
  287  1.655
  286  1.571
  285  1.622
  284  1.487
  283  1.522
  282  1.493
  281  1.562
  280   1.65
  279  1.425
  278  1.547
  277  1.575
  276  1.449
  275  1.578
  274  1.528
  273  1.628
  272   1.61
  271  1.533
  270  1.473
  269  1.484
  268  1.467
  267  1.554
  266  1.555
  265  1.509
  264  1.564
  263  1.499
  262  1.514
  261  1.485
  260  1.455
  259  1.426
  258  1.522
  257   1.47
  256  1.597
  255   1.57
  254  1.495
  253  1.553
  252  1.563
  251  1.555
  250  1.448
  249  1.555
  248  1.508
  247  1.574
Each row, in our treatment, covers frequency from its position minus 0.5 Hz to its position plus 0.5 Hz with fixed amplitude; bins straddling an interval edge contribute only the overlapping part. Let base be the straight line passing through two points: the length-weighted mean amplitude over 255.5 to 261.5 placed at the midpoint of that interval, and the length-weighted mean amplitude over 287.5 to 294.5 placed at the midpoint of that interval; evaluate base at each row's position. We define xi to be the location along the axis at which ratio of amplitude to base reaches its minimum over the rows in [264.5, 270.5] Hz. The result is 268 Hz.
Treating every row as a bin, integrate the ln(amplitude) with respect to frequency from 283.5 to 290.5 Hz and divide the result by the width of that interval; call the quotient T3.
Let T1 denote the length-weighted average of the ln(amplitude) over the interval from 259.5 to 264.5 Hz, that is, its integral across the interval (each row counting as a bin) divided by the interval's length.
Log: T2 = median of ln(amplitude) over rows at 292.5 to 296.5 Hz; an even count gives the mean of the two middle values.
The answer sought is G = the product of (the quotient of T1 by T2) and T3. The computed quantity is 0.48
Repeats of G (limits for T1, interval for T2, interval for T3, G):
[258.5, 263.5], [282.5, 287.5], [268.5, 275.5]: 0.38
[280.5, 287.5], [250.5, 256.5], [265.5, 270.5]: 0.41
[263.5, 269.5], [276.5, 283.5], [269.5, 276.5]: 0.42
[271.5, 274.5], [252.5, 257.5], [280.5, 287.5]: 0.47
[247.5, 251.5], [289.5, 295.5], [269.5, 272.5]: 0.47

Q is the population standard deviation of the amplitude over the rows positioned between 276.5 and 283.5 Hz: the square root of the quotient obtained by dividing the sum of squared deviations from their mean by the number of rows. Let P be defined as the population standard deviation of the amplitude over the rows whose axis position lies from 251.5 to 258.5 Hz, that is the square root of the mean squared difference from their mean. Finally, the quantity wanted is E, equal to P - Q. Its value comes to -0.02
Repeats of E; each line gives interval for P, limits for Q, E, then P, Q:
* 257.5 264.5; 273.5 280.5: -0.03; 0.042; 0.072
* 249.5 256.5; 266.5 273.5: -0.01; 0.047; 0.061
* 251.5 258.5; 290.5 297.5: 0.01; 0.042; 0.035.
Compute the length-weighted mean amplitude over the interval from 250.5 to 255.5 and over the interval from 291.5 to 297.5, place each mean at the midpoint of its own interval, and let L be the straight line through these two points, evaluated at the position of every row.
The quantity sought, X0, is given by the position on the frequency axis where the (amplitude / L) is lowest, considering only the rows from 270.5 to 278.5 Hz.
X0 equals 276 Hz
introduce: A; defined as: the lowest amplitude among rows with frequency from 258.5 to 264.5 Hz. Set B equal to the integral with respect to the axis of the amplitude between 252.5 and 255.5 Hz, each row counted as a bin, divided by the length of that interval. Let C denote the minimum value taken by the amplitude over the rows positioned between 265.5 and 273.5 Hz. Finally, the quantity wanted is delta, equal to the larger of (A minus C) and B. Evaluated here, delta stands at 1.54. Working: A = 1.426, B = 1.54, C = 1.467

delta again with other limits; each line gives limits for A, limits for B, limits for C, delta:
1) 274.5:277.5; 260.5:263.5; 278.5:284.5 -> 1.50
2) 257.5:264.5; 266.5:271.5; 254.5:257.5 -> 1.50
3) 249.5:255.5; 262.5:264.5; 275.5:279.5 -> 1.53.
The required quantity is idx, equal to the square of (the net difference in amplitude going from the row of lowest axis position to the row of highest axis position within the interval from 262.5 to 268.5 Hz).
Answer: 0.001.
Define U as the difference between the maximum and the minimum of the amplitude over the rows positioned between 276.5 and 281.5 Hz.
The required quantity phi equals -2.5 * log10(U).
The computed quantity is 1.62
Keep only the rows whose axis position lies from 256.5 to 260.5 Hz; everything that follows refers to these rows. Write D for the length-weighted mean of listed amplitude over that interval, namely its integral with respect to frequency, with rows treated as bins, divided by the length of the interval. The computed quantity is 1.47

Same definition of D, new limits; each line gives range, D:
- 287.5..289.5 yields 1.56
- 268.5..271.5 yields 1.50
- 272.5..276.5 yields 1.55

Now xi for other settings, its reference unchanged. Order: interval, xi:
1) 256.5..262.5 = 259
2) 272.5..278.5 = 276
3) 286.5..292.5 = 292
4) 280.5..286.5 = 284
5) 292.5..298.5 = 293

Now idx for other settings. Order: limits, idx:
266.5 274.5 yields 0.001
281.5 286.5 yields 0.006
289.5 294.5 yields 0.003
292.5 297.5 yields 0.003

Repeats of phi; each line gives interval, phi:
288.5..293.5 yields 1.84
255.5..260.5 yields 1.92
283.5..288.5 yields 1.94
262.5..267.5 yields 2.97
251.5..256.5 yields 2.48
